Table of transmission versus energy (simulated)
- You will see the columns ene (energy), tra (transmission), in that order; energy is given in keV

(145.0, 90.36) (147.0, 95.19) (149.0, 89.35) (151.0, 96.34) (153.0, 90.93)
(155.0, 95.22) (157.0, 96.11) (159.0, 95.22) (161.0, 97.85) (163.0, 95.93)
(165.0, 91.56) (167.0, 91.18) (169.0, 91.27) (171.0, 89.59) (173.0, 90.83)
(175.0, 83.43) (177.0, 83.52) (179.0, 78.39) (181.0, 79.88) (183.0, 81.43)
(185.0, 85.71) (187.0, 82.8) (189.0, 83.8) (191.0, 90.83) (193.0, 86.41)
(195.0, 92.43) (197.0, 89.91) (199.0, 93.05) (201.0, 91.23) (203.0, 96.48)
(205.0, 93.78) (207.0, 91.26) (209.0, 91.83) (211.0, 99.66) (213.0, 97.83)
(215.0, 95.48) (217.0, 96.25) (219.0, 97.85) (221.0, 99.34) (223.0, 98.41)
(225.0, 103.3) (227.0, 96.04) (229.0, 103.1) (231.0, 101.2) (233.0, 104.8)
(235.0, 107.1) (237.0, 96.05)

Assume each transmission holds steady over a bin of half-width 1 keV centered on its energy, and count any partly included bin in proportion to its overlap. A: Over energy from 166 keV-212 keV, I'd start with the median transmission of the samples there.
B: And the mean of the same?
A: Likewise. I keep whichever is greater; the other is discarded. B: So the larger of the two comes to 91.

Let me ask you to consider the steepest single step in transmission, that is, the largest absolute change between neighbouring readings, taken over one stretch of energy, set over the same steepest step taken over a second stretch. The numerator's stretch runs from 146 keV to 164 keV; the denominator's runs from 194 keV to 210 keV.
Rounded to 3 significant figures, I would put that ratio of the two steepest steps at 1.33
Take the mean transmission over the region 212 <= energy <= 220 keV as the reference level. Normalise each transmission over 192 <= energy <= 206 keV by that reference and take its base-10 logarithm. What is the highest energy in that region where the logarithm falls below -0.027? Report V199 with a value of 197.0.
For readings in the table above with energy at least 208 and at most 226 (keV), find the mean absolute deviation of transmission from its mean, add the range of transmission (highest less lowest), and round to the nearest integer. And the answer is 14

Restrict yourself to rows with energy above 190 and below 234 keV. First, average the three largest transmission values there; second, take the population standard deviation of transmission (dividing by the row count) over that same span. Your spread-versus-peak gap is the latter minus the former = -99.0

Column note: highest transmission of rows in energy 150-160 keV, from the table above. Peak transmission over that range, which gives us 96.34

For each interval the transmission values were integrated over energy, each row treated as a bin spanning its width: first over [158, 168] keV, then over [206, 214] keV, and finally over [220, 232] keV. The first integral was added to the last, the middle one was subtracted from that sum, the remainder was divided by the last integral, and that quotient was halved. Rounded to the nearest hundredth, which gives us 0.58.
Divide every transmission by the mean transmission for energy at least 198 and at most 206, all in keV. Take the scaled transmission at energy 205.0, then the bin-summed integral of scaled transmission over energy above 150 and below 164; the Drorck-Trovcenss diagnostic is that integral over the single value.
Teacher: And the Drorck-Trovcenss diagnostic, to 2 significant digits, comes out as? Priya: 14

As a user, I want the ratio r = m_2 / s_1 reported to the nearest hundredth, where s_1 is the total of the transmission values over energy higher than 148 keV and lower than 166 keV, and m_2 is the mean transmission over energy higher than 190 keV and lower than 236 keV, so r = 0.11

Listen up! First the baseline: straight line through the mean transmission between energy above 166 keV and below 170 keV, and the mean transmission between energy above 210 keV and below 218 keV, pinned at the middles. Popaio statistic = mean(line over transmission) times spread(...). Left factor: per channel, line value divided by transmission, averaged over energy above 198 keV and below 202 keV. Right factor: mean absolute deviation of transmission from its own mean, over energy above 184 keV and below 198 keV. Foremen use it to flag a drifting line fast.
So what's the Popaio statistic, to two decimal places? 3.24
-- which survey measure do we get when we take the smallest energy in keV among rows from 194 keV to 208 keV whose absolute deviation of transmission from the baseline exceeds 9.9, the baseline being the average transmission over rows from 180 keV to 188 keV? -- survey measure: 195.0 keV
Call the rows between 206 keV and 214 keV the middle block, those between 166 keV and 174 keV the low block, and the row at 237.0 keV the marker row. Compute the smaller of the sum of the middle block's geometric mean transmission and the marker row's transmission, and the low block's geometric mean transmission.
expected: 90.7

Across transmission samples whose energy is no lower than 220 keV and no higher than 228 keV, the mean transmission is 99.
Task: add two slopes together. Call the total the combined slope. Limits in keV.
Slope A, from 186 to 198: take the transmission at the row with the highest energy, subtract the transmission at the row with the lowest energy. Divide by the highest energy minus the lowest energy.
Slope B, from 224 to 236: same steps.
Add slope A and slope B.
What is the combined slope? 1.1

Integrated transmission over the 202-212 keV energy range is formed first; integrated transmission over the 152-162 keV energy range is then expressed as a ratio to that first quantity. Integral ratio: 1.00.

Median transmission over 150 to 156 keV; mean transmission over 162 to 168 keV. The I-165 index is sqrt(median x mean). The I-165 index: 94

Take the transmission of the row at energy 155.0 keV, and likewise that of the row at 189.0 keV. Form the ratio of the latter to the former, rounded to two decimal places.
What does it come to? 0.88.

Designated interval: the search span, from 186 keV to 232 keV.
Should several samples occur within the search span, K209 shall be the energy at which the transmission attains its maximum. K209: 225.0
